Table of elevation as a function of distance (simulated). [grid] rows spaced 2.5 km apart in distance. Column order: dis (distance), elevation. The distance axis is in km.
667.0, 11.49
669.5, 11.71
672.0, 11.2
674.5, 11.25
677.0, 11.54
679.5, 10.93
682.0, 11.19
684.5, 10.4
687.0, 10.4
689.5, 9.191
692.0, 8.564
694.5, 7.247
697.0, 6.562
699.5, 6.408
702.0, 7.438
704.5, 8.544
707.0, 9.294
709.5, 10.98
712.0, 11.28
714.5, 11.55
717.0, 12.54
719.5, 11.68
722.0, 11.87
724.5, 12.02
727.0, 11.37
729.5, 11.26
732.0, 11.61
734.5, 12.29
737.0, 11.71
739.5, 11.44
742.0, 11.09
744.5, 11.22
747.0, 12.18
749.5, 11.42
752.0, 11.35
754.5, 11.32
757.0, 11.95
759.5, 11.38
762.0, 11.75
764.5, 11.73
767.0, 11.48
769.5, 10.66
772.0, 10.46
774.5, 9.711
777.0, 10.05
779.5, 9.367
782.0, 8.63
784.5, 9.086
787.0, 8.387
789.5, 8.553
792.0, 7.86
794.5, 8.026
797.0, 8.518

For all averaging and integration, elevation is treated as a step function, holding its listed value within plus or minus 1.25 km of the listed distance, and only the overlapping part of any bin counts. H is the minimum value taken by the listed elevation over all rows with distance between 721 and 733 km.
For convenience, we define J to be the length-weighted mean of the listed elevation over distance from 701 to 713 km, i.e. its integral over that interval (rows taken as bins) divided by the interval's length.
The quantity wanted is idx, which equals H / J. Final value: 1.2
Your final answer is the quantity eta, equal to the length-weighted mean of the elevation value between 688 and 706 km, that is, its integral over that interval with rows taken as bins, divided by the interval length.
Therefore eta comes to 7.8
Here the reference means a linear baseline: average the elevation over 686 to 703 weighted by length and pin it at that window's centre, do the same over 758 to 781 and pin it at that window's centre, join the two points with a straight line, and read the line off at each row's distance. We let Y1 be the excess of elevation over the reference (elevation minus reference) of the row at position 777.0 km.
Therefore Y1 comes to -1.0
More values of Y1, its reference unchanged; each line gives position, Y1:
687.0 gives 2.7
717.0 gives 3.8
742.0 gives 1.4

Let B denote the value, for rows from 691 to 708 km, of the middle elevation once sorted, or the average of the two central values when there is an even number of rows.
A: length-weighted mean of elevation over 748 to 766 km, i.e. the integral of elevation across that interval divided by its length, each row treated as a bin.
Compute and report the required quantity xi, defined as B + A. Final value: 19.0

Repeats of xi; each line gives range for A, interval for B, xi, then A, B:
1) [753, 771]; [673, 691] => 22.4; 11.5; 10.9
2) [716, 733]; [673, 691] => 22.7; 11.8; 10.9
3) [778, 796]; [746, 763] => 20.0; 8.6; 11.4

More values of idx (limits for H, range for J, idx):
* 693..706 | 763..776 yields 0.6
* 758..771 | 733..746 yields 0.9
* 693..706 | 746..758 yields 0.6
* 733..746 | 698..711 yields 1.3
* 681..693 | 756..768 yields 0.7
